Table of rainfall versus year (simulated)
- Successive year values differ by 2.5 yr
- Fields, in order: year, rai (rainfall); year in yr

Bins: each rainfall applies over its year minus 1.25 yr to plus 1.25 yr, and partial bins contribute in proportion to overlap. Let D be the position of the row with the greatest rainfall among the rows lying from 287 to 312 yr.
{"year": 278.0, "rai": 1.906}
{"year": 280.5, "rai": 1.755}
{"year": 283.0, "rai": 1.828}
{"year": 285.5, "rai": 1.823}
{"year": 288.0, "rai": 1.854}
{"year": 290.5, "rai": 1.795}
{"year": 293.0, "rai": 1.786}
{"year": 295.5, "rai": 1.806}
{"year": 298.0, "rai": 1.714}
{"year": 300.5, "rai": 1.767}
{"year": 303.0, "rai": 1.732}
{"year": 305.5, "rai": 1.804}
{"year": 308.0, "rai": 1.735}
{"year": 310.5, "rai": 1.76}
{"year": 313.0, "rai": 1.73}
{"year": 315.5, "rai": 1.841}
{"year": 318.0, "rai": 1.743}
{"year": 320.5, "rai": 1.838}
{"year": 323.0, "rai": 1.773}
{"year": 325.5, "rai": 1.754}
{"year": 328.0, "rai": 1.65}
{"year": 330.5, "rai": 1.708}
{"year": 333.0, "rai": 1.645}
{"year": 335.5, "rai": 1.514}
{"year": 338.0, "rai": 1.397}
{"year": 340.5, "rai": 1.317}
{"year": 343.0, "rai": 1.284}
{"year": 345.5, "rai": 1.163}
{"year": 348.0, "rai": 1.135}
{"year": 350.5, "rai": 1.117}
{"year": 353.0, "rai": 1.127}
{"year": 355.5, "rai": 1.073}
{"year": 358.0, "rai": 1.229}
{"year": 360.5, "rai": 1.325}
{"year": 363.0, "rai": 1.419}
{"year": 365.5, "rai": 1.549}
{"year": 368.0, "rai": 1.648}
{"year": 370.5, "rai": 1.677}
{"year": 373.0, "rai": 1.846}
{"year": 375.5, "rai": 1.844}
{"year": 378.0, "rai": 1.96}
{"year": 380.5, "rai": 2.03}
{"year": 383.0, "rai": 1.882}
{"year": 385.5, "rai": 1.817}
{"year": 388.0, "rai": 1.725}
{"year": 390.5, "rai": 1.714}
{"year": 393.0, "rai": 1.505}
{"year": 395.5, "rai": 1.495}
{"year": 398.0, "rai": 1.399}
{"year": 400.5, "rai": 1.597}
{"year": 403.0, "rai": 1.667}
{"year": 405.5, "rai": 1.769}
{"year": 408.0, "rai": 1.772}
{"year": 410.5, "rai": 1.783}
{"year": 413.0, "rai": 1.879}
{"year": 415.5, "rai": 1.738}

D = 288.0 yr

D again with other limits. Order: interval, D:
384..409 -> 385.5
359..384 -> 380.5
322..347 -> 323.0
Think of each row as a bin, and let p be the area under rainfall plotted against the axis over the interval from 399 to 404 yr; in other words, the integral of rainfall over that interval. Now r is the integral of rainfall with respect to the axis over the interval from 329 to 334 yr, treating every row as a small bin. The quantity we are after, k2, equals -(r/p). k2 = -1.04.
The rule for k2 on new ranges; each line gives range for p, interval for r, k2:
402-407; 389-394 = -0.94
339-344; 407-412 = -1.36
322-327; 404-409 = -1.00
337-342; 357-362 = -0.95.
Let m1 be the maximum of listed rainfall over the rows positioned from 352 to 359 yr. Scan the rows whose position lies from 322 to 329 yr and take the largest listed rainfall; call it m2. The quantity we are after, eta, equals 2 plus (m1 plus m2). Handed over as 5.00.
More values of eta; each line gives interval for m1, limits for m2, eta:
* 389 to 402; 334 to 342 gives 5.23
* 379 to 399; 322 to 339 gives 5.80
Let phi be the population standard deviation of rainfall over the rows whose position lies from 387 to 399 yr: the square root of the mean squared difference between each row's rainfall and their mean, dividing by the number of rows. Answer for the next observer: 0.13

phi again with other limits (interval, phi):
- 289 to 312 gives 0.03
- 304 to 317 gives 0.04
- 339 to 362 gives 0.09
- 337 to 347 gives 0.08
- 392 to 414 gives 0.15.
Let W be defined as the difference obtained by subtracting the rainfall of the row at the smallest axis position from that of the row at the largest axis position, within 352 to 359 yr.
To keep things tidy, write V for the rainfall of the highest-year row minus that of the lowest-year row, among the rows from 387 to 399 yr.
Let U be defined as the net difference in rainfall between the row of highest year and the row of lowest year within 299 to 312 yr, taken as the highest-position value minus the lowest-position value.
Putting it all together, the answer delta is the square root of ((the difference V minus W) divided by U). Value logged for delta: 7.8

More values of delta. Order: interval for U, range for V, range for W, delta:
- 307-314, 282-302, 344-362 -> 6.7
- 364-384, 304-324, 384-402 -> 0.8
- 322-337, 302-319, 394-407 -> 1.0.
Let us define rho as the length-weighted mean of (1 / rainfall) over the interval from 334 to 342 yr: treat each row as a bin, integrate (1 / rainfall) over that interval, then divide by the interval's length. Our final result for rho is 0.71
